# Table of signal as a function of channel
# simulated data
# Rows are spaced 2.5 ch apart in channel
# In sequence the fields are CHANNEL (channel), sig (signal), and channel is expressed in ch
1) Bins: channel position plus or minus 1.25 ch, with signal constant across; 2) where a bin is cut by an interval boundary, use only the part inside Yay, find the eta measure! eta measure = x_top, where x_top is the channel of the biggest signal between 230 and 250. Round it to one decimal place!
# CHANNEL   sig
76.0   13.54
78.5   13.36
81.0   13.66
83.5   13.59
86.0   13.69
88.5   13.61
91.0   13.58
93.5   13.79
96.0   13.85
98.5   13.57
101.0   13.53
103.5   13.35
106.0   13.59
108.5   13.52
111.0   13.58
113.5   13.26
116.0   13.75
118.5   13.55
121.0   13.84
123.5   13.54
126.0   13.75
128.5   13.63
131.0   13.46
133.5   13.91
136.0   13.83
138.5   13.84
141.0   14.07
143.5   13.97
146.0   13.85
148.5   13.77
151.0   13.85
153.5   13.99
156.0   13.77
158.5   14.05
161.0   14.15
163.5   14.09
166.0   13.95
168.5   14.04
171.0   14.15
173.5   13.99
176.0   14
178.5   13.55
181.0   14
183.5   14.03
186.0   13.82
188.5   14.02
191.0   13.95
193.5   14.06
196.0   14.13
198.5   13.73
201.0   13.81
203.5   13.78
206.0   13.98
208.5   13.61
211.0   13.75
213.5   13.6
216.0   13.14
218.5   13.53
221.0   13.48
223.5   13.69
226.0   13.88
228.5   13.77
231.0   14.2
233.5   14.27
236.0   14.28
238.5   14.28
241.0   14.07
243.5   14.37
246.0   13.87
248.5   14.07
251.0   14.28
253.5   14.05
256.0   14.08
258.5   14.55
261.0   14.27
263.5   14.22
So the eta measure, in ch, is 243.5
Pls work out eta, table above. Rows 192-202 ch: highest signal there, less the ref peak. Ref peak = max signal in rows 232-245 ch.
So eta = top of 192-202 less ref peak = -0.24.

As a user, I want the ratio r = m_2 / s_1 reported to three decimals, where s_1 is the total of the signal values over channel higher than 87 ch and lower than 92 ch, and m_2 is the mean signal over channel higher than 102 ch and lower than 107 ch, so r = 0.495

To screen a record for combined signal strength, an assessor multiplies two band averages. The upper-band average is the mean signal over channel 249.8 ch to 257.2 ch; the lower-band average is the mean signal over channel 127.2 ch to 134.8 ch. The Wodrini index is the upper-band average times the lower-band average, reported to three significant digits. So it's 193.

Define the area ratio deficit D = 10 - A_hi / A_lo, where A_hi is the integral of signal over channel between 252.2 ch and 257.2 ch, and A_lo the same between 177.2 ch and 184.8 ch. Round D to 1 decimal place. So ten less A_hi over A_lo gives 9.3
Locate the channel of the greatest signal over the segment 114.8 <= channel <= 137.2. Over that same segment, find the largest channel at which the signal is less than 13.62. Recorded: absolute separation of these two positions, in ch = 2.5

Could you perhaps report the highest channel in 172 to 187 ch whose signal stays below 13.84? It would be 186.0 ch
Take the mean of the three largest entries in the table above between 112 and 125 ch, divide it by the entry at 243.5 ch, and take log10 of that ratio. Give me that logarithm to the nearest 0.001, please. -0.020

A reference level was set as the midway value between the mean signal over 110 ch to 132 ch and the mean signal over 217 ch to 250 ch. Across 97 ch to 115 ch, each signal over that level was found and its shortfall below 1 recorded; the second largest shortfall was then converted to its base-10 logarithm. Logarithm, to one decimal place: -1.5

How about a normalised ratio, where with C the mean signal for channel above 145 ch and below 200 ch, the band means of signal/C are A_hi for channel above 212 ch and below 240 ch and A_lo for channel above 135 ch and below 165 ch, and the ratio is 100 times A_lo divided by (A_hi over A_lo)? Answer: 100.7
